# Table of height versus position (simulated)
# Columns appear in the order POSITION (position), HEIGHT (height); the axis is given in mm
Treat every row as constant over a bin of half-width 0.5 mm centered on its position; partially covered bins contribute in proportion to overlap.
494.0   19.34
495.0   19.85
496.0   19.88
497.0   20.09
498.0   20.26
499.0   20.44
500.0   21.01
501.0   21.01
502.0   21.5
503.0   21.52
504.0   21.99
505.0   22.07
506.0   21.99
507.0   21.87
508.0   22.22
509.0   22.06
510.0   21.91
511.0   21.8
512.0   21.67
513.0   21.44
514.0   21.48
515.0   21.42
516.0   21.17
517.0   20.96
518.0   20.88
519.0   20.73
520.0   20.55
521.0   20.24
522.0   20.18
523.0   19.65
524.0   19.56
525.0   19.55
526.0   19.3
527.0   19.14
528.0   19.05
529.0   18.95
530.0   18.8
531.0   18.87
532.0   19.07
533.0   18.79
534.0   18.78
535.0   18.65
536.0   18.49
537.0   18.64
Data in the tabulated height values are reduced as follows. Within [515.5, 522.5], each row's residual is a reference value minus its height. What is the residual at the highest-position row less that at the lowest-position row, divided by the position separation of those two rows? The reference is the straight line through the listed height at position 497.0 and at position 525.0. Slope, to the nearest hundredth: 0.15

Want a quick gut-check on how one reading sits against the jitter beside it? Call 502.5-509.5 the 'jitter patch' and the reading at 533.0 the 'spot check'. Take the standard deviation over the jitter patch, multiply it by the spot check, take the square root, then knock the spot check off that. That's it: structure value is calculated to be -16.8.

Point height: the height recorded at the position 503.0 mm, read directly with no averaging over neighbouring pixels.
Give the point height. 21.52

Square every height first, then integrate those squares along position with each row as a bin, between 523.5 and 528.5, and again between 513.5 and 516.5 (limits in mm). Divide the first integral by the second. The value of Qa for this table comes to 1.4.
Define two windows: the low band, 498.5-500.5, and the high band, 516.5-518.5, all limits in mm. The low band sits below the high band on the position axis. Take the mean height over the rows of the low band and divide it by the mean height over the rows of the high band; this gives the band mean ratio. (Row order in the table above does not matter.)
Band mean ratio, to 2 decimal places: 0.99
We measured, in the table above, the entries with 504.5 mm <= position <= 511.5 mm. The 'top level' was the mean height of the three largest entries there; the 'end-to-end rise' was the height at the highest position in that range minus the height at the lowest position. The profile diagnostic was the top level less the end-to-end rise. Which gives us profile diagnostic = 22.4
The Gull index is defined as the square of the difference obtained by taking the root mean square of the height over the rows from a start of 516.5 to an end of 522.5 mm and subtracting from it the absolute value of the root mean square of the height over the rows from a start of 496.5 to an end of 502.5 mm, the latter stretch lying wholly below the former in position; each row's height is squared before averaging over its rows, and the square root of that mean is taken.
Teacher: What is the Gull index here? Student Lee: 0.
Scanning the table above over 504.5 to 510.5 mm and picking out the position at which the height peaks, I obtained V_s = 508.0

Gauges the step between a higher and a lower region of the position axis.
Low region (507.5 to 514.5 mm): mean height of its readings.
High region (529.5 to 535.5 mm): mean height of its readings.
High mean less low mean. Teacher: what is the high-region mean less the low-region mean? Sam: -2.97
